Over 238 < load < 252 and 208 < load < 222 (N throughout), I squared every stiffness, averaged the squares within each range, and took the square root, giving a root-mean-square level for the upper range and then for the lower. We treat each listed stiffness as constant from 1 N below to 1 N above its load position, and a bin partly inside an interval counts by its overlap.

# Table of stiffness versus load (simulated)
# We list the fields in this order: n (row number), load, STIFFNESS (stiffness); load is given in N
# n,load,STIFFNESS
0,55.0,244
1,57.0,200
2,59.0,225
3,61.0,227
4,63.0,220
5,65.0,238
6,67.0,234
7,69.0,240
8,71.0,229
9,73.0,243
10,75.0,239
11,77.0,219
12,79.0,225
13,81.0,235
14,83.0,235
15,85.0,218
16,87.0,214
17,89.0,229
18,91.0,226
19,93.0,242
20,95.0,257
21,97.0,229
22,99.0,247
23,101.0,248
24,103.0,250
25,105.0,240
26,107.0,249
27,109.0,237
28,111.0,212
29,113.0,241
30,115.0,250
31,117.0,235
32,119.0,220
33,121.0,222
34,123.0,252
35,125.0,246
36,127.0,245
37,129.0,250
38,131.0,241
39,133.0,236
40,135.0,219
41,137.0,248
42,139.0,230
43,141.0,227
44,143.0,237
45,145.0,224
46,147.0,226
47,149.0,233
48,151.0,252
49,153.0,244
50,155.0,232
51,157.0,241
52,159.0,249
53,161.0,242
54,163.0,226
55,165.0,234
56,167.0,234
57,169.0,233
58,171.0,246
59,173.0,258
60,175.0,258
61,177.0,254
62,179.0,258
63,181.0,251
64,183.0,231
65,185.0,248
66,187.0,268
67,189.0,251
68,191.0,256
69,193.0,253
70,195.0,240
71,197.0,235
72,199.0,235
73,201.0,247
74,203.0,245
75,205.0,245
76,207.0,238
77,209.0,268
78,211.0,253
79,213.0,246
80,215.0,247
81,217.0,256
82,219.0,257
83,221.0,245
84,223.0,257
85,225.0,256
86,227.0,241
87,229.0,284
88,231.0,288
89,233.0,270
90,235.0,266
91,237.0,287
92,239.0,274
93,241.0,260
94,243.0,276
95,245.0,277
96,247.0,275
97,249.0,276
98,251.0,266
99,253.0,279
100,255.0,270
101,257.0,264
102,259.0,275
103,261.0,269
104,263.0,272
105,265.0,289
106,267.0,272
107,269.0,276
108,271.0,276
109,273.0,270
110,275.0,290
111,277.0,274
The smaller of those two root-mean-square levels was 253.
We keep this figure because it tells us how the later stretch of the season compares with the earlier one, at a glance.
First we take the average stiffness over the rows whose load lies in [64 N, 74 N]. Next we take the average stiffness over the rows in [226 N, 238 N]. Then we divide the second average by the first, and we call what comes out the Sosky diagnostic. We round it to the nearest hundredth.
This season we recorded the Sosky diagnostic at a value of 1.15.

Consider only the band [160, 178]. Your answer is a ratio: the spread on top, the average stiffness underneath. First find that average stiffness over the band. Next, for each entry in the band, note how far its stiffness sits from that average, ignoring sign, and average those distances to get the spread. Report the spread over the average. 0.041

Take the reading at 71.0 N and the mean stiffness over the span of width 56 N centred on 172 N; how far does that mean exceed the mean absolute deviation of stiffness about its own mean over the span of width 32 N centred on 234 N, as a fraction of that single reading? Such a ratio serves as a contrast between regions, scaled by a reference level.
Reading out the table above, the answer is 1.01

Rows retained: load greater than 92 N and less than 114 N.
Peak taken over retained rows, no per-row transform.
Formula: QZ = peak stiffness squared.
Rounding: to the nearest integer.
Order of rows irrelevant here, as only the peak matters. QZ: 66049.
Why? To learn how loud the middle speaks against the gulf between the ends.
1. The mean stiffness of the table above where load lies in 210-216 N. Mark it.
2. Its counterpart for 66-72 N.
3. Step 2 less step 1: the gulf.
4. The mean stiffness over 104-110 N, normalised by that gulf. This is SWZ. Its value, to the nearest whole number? -17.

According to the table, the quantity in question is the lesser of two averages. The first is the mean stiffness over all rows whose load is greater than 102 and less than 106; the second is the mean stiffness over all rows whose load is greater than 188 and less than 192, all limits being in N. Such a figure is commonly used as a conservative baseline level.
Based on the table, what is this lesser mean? 245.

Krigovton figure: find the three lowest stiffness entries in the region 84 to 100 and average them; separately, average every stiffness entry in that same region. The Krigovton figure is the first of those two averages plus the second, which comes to 452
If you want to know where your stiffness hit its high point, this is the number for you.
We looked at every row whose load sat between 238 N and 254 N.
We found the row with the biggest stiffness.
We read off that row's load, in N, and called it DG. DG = 253.0 N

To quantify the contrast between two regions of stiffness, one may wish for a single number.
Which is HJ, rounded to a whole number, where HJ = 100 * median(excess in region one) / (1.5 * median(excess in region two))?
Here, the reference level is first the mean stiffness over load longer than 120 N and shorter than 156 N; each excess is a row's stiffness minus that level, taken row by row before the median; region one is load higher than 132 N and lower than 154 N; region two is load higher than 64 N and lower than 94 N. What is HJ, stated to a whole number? 90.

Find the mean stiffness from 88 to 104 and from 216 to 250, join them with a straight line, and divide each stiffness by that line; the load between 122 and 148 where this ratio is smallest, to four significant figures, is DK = 135.0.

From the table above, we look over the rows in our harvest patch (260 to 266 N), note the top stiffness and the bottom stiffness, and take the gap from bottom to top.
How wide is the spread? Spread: 20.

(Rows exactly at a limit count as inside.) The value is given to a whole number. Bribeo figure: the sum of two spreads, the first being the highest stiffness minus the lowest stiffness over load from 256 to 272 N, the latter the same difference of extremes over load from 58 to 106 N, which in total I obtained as 68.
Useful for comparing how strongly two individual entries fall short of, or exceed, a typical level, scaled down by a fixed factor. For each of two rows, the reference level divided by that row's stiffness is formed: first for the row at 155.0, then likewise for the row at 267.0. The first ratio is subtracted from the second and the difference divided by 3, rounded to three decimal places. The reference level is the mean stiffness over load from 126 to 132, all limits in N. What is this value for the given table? -0.052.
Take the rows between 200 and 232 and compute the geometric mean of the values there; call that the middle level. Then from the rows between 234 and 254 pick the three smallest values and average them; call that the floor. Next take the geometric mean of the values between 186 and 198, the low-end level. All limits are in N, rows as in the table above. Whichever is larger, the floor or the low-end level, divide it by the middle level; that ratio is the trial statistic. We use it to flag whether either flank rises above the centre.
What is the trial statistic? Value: 1.04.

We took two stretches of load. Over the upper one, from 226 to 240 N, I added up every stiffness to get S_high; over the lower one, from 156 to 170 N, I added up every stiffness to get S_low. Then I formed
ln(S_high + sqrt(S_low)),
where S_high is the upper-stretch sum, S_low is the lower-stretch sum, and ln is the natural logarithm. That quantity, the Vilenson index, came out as 7.576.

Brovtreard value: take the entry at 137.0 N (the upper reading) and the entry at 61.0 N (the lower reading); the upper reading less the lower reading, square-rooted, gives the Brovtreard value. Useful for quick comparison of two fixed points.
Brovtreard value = 5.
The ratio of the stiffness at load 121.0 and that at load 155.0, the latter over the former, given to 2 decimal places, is 1.05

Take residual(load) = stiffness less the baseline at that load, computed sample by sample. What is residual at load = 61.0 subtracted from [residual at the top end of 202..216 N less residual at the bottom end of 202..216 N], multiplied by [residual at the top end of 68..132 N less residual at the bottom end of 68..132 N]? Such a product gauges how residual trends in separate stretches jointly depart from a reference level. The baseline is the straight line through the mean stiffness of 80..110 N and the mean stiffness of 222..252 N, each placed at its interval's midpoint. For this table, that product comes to -18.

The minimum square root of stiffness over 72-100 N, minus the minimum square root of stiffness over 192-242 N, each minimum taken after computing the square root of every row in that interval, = -0.70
